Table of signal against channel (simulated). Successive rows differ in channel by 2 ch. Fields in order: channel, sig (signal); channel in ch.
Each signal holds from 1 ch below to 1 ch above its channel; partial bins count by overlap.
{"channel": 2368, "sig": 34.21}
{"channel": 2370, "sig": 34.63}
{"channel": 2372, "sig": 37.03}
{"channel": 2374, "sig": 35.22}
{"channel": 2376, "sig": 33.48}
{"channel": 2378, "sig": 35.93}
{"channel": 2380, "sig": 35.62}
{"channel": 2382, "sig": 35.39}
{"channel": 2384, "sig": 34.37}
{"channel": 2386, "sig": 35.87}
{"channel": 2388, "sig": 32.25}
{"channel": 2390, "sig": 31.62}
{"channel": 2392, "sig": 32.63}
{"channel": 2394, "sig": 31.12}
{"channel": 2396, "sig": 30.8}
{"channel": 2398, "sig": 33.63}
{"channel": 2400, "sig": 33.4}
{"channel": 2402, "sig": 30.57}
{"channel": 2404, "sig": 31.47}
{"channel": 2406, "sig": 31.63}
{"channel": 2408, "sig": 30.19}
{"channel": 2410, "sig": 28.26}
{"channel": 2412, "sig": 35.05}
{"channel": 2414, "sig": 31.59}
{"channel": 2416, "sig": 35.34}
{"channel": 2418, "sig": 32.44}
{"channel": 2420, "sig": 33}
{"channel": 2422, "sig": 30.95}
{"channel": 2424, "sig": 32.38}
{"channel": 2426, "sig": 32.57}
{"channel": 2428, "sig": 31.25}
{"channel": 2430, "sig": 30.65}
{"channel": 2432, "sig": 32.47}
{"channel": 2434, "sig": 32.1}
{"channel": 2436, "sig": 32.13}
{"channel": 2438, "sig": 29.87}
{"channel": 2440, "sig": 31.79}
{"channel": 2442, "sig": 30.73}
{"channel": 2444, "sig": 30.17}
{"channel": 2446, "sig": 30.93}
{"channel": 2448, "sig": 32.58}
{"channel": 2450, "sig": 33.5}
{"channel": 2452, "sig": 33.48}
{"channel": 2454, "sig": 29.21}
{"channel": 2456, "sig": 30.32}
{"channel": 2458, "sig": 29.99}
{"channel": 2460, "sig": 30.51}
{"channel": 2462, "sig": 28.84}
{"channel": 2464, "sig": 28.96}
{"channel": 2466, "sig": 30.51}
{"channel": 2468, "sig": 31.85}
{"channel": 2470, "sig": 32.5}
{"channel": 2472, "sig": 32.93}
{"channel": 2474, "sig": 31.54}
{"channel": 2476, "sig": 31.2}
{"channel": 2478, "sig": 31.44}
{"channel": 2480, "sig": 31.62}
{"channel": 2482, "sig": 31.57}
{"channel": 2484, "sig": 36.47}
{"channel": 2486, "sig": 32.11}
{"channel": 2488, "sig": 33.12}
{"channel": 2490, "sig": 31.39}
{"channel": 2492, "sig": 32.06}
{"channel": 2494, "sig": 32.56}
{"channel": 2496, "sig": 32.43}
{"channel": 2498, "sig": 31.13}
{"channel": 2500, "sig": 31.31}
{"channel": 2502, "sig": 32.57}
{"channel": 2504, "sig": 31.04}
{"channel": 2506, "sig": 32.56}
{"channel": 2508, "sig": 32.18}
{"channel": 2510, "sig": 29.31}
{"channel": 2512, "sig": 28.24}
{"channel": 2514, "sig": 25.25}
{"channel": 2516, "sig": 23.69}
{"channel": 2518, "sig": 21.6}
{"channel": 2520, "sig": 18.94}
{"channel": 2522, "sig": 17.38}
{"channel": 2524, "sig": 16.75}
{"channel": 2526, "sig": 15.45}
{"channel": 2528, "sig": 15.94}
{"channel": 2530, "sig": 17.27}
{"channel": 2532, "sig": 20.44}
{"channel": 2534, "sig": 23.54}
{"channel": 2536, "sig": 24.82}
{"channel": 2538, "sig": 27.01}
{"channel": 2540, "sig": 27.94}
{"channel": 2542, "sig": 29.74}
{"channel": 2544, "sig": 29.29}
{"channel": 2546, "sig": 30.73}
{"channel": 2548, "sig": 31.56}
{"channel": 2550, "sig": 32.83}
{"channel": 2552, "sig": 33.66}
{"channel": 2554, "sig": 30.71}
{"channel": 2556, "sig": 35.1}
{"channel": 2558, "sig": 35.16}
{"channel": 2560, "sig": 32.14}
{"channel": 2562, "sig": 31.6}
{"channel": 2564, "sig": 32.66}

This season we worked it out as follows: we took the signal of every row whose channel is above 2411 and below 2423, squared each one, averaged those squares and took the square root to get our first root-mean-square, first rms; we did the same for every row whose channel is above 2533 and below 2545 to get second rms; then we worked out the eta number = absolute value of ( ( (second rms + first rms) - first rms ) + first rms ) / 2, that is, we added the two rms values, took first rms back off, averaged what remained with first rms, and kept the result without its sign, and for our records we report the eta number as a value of 30.1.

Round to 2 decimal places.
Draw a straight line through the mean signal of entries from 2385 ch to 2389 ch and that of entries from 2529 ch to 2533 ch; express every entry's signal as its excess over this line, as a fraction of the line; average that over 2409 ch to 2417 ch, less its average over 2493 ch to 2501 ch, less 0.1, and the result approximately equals -0.48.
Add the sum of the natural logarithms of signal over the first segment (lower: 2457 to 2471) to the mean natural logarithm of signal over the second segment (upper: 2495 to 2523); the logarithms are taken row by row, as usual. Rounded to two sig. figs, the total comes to 27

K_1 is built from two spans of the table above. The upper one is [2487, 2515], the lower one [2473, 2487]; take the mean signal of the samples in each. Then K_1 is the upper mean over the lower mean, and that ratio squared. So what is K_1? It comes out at 0.93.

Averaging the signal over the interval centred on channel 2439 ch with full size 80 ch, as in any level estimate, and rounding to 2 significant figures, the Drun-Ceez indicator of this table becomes 32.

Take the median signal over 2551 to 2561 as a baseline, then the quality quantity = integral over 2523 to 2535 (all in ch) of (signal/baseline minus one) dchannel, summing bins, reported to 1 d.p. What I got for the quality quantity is -5.5 ch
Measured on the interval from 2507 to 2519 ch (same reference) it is -2.5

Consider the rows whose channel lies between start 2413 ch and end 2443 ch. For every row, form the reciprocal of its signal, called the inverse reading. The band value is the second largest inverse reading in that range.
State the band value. 0.033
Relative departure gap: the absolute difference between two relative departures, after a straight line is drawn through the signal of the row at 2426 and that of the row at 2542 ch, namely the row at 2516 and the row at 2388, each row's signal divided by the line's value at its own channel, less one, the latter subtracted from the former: 0.18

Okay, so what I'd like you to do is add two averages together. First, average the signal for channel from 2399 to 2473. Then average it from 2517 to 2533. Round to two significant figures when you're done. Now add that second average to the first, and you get 49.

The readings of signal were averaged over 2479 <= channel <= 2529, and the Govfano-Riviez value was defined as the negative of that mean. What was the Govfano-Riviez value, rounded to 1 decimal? -27.9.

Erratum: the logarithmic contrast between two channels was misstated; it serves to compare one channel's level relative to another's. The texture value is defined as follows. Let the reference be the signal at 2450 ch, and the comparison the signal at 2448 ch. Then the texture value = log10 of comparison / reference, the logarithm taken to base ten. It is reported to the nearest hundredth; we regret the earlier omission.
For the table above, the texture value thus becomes -0.01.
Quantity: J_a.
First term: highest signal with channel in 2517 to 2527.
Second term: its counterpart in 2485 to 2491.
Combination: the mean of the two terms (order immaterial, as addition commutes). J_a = 27.4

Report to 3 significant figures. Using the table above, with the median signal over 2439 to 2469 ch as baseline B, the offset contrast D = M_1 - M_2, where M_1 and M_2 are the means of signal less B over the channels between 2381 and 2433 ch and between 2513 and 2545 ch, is 10.2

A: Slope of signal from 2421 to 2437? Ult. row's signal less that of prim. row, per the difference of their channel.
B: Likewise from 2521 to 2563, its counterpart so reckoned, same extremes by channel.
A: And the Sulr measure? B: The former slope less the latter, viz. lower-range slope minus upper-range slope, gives -0.27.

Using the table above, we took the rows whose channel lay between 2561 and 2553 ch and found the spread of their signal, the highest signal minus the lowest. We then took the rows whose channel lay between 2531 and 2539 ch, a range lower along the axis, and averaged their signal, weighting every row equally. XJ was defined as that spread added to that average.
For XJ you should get 28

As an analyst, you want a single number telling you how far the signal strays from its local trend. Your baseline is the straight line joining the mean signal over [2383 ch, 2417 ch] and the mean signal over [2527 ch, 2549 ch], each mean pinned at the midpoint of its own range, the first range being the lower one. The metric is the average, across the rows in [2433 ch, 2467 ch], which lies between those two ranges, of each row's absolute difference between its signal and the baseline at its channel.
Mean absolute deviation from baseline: 1.3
